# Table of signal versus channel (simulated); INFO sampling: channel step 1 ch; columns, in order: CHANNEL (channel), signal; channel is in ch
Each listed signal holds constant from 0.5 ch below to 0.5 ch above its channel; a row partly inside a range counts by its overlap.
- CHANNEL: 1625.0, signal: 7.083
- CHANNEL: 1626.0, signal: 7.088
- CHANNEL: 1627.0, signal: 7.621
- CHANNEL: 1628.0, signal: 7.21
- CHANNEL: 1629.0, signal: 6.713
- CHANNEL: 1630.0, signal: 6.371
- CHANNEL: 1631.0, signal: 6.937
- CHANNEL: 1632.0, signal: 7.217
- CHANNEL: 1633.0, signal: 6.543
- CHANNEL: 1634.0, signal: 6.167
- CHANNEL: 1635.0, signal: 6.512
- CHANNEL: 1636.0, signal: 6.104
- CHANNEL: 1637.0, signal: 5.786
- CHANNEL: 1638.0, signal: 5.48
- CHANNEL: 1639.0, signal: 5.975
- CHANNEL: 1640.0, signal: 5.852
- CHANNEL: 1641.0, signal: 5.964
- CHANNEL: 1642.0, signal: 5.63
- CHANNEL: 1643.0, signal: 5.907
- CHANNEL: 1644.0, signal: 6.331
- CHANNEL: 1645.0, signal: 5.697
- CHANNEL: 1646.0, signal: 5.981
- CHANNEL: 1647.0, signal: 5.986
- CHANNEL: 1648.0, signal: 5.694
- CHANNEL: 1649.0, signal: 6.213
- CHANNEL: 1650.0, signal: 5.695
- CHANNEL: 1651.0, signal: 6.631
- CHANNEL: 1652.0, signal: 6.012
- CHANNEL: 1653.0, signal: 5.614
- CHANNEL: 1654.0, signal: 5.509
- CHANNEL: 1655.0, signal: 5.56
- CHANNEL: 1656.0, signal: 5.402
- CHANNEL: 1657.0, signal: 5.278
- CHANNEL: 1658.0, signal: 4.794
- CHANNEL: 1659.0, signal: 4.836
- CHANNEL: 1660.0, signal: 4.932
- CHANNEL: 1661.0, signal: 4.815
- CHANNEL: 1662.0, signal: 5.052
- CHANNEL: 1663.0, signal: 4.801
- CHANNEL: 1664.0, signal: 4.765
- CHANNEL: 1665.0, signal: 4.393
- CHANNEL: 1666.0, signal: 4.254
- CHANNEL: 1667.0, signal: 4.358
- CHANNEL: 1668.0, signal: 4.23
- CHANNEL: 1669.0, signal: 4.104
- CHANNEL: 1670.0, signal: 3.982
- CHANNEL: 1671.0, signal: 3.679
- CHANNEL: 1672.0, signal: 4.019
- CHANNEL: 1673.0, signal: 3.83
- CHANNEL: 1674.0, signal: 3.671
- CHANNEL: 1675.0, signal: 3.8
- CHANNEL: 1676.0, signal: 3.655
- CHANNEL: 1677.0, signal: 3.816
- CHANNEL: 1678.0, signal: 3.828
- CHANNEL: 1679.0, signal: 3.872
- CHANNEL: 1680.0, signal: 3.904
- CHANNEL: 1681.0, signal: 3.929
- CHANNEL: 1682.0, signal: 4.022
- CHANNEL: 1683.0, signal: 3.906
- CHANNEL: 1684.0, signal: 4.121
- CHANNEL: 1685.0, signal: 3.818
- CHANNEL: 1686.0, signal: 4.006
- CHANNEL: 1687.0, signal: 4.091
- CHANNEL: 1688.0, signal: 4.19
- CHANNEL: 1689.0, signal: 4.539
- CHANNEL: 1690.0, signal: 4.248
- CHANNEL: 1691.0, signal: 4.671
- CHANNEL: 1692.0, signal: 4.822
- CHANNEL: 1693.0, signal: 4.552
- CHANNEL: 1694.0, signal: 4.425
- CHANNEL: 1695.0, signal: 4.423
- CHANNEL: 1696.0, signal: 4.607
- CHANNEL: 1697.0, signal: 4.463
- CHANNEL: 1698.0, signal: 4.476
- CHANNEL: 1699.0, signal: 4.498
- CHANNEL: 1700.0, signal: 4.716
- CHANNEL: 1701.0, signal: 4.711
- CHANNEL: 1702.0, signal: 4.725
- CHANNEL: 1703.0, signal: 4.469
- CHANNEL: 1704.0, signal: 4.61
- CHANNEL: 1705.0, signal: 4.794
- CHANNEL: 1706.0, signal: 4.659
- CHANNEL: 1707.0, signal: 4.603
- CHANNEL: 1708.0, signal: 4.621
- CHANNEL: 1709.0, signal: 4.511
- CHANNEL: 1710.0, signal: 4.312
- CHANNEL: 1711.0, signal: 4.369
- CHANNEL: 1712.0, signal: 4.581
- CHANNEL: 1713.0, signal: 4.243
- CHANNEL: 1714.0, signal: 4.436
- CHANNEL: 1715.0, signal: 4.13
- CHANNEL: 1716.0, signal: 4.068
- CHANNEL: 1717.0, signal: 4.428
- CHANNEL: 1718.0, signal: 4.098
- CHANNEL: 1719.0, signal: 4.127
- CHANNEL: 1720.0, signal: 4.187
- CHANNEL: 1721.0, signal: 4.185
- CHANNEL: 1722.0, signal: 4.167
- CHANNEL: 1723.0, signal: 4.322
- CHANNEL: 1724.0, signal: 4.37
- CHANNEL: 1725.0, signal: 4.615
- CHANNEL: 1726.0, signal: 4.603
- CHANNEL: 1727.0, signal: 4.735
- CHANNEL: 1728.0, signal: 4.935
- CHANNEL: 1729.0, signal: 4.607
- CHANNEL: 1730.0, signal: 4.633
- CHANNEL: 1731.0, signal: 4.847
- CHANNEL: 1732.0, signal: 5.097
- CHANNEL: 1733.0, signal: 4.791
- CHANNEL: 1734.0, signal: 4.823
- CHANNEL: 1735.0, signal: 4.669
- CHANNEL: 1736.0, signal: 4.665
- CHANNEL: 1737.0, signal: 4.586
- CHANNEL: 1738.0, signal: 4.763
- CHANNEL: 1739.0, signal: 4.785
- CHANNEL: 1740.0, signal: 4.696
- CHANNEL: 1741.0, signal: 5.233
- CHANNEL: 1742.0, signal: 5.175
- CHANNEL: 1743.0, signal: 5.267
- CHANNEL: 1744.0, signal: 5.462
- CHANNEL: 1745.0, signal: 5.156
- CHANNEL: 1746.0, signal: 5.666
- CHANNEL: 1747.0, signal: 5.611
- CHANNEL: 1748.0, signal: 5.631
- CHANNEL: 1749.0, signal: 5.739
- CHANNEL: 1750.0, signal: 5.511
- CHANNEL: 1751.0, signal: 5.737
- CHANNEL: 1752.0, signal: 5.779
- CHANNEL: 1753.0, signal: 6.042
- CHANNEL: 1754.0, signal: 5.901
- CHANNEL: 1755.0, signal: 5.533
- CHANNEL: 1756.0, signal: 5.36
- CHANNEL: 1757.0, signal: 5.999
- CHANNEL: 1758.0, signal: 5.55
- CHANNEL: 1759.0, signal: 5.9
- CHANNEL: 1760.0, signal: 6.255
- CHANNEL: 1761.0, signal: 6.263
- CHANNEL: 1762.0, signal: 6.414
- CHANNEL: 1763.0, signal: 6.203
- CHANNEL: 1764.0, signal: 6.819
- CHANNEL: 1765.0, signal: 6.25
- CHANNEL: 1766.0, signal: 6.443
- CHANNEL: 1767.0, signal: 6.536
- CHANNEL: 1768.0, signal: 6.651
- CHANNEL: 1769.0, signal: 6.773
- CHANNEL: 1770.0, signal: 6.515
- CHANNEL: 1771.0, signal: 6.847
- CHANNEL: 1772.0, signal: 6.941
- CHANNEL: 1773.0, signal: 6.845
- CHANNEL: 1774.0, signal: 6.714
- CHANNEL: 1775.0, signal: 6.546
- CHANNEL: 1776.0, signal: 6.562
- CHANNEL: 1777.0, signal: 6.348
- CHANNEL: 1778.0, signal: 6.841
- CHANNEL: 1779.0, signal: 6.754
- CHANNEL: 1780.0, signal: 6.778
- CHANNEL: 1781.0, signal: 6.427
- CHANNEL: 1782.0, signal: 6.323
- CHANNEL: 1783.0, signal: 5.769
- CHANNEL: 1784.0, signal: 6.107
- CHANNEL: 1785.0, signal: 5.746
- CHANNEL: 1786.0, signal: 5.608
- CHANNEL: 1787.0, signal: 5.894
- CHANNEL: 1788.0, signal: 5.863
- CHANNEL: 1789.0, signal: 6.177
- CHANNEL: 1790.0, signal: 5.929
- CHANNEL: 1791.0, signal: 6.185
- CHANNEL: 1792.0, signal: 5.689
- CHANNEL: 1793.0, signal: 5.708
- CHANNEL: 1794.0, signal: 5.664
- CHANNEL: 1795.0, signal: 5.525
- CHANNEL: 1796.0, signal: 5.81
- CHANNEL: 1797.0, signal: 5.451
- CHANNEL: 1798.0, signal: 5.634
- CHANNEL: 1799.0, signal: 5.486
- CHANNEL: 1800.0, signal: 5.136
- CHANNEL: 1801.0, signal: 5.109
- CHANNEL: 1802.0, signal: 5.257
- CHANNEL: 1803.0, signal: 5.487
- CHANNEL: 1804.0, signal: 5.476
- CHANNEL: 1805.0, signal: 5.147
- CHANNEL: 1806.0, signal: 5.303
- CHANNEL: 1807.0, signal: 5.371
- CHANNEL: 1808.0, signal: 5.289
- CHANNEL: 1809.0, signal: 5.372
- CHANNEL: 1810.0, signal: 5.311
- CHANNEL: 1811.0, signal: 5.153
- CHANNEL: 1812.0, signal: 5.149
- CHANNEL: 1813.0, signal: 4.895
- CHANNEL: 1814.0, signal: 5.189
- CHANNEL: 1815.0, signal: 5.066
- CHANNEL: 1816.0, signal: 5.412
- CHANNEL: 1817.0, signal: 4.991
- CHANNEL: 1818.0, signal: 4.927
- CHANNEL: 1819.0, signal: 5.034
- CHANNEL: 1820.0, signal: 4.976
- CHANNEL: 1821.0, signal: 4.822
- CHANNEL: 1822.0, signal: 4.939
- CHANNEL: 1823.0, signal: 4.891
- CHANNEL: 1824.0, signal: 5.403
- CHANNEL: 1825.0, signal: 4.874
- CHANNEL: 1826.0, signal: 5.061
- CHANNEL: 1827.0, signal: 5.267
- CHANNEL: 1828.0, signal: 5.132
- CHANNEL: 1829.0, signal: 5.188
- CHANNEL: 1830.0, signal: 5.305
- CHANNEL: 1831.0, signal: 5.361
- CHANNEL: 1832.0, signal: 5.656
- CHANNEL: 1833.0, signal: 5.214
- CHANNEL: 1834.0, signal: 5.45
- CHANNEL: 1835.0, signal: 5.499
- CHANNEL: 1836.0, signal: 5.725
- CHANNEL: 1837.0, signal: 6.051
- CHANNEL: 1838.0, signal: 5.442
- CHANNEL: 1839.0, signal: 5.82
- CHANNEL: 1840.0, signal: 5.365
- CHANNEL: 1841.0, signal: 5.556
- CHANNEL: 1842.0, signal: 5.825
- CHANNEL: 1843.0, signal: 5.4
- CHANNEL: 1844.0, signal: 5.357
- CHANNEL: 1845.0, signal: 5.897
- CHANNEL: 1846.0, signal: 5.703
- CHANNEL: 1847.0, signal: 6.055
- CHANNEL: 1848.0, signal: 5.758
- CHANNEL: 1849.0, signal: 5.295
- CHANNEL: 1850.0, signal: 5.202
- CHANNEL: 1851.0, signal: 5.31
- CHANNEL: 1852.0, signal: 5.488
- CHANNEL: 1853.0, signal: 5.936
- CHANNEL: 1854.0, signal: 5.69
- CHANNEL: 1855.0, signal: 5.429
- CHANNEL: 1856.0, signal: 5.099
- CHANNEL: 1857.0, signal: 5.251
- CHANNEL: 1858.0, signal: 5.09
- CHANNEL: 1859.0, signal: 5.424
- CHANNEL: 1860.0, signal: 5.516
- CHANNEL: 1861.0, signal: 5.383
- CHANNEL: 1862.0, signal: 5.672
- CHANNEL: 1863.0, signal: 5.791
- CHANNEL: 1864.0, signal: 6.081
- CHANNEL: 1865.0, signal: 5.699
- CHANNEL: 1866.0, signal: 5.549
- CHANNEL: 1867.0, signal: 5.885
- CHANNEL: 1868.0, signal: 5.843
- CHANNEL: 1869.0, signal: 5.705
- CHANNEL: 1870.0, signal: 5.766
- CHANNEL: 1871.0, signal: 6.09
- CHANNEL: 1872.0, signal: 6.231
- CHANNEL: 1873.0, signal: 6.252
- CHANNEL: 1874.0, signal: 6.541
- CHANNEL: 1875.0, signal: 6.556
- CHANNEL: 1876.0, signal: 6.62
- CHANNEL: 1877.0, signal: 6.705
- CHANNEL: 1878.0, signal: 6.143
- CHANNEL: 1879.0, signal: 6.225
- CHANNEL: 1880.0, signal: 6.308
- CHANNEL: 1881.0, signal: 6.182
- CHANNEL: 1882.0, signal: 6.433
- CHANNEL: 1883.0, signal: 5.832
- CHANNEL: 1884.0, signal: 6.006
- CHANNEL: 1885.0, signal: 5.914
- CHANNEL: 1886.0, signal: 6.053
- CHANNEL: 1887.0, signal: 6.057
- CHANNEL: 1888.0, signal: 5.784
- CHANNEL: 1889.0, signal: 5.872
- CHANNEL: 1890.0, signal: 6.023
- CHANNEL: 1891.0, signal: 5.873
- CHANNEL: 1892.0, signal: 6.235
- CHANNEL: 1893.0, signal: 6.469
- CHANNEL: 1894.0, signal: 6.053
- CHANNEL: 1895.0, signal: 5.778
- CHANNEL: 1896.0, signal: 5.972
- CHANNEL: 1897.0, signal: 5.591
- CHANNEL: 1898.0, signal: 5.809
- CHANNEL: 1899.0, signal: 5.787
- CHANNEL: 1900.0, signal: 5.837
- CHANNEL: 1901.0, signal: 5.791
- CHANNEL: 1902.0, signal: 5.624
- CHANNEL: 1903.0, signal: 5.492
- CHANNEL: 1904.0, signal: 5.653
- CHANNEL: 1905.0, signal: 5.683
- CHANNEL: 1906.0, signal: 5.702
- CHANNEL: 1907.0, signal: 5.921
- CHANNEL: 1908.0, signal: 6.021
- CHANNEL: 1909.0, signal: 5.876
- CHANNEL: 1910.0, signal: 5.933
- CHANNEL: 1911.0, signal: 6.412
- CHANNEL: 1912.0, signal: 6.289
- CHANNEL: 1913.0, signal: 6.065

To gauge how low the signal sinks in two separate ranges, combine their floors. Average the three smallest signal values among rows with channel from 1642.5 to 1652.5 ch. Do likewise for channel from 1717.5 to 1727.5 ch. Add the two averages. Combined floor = 9.8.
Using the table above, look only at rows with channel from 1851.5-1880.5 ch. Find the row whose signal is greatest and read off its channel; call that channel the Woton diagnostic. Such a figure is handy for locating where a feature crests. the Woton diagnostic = 1877.0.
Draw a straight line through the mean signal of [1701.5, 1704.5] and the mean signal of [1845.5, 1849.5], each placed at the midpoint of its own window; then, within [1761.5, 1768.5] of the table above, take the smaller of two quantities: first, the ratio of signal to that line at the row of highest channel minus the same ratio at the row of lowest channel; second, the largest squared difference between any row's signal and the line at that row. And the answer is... 0.04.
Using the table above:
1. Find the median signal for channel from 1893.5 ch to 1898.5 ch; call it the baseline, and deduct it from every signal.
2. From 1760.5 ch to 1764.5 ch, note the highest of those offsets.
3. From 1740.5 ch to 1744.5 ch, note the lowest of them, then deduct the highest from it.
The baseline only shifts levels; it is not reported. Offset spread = -1.6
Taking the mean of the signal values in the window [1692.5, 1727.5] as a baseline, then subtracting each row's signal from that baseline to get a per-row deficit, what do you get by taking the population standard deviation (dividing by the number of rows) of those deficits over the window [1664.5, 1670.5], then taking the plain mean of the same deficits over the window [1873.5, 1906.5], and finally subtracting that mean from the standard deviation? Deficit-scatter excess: 1.7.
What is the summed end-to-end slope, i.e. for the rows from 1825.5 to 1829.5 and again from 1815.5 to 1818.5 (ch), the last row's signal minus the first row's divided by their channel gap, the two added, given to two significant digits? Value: -0.20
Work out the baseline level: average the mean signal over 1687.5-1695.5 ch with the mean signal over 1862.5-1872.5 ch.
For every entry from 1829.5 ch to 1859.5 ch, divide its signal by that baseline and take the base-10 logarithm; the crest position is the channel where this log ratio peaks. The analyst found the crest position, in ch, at 1847.0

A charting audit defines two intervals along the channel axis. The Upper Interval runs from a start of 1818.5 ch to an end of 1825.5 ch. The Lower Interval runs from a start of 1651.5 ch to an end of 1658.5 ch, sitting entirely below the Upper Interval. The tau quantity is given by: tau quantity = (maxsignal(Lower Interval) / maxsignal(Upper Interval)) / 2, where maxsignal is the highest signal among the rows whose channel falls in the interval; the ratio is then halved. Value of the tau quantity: 0.56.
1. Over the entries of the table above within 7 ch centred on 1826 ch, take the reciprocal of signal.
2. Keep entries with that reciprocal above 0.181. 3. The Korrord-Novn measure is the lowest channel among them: 1823.0 ch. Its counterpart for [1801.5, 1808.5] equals 1802.0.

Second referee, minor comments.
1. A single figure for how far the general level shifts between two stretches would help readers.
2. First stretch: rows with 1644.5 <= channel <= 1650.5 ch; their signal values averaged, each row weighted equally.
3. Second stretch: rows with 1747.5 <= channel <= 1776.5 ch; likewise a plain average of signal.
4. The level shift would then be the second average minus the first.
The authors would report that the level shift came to 0.34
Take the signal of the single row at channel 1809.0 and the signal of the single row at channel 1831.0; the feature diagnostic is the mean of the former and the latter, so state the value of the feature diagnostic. 5.4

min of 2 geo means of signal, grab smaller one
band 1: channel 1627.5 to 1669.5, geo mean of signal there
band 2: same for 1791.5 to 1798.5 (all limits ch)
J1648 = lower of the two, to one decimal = 5.6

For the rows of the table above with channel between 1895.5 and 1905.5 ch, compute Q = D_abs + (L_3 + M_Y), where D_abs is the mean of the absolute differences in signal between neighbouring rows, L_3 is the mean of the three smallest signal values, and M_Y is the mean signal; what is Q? 11.4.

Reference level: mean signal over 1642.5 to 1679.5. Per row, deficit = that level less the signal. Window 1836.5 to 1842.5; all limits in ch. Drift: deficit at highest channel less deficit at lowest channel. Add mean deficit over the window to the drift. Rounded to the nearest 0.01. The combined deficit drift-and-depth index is -0.56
